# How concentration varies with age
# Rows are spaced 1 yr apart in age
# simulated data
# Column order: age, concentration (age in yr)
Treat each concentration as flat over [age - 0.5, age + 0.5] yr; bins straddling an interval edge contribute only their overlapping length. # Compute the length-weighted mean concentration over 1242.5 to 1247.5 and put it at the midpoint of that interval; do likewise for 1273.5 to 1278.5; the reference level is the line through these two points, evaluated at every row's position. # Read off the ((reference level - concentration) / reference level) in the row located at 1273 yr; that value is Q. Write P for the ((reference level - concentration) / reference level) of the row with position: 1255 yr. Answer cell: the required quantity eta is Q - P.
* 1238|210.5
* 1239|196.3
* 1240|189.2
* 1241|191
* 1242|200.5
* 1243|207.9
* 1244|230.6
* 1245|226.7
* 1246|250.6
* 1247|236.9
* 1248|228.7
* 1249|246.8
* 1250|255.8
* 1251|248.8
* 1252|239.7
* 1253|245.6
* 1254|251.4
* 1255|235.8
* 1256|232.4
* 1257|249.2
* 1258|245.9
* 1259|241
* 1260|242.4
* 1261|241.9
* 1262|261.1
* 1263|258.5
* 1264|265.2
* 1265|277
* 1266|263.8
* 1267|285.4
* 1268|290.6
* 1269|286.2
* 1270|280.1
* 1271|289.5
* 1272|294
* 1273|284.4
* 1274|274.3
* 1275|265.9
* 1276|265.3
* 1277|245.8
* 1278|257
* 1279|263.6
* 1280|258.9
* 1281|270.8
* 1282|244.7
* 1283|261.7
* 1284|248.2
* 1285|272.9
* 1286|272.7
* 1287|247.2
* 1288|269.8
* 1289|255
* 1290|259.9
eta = -0.12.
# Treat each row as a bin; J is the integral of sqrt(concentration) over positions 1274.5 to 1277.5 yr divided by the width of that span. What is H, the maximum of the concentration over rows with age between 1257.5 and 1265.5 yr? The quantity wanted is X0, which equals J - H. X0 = -261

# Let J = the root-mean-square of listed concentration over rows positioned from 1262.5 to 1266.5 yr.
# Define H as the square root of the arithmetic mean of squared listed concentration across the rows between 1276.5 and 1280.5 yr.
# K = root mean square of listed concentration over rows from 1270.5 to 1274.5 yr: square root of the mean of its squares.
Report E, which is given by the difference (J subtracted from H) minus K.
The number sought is -295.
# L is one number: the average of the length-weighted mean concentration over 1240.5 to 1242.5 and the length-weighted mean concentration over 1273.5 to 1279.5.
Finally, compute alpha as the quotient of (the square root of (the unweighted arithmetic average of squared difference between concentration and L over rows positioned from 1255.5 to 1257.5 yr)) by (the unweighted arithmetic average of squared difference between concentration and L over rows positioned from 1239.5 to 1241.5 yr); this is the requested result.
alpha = 0.01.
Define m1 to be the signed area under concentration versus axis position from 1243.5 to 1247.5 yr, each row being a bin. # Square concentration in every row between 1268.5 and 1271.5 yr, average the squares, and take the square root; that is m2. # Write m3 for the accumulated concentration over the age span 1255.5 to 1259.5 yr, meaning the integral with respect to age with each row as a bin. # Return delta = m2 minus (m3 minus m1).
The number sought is 262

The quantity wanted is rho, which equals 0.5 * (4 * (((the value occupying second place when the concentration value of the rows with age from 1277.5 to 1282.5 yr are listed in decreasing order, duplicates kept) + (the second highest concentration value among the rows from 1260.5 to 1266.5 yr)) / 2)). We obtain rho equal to 529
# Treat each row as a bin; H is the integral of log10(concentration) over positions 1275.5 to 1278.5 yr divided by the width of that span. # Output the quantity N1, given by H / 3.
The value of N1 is 0.803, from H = 2.41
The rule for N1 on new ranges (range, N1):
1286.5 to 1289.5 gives 0.803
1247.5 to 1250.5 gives 0.796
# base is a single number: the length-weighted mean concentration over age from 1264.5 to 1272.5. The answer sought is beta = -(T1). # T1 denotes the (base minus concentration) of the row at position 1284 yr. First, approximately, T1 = 35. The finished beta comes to -35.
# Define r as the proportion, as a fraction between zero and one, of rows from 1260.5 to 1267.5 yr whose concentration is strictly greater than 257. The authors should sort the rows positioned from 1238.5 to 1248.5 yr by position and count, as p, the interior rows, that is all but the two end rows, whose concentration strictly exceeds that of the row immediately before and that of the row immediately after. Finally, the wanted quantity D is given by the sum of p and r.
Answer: 2.9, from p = 2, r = 0.9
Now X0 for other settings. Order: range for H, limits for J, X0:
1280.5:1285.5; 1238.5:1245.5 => -259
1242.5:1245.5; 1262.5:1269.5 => -214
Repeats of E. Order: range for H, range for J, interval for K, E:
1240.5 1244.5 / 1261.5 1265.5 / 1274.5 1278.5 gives -316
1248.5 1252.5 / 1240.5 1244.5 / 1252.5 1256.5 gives -202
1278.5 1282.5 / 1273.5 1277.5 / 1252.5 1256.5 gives -245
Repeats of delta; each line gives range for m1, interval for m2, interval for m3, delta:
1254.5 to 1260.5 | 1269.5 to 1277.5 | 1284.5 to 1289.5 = 404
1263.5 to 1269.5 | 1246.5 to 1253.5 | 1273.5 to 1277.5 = 860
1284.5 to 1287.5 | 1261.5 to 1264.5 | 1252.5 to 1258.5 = -406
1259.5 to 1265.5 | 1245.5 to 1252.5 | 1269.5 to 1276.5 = -163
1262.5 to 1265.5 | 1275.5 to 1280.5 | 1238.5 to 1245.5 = -383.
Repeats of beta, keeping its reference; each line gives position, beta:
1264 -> -18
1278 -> -26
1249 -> -37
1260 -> -41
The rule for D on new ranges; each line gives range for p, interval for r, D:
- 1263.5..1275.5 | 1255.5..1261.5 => 3.0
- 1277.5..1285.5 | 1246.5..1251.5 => 3.0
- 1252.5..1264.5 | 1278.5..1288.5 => 4.7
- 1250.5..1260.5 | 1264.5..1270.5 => 3.0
